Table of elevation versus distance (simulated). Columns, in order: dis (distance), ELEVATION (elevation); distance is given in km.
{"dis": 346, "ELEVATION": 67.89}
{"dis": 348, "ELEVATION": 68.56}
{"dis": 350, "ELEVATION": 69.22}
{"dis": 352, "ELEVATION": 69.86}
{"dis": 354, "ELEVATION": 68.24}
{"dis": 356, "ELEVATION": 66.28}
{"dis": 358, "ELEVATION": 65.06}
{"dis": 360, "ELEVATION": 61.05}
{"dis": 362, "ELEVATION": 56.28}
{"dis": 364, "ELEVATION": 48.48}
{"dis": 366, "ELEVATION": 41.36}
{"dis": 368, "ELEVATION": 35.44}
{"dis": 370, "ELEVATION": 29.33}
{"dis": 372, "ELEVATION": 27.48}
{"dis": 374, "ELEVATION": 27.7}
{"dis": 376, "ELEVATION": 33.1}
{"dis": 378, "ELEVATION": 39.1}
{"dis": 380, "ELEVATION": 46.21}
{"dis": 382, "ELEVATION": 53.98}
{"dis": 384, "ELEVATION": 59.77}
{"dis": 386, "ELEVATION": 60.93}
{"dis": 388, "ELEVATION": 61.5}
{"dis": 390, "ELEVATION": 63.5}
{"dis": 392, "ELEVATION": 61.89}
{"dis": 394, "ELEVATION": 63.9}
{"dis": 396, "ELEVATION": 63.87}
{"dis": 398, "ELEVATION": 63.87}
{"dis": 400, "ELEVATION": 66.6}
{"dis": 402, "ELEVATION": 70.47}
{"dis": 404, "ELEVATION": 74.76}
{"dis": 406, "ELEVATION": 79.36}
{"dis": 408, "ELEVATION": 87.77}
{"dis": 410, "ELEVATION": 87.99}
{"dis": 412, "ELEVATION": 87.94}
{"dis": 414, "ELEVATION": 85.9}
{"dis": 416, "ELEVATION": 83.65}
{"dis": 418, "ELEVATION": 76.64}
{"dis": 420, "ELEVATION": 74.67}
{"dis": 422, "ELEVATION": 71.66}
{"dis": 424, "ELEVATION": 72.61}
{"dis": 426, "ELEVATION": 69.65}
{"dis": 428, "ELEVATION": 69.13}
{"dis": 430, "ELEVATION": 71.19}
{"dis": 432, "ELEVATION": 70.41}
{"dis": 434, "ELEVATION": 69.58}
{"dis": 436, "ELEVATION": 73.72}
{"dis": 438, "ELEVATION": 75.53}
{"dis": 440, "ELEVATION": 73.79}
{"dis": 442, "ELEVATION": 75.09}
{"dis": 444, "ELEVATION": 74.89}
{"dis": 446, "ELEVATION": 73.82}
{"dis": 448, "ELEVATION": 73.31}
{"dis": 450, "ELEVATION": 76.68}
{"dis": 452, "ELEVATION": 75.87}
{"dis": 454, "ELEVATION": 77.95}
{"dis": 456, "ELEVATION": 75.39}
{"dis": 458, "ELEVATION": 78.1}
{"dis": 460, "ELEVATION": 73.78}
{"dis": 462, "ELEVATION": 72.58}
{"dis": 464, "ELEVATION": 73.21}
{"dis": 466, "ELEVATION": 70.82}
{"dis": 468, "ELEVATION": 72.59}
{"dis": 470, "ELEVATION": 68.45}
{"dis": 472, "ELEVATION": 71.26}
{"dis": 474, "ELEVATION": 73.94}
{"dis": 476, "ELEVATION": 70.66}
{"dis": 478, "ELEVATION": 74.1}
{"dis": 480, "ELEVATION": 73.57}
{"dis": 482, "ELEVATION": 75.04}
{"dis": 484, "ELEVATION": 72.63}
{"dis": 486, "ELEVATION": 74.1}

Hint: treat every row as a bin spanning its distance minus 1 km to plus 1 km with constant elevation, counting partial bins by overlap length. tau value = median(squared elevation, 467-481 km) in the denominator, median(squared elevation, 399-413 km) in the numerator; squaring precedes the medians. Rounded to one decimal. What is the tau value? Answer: 1.2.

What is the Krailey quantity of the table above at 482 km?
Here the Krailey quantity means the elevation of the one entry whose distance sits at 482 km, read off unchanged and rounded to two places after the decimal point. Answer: 75.04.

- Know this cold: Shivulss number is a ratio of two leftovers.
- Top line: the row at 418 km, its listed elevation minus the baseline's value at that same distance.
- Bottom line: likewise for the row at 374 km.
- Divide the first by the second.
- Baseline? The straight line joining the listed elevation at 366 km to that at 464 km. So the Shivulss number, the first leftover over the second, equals -1.1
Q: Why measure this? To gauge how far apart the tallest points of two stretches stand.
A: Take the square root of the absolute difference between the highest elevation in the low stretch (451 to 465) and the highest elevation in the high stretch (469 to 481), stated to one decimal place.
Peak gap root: 2.0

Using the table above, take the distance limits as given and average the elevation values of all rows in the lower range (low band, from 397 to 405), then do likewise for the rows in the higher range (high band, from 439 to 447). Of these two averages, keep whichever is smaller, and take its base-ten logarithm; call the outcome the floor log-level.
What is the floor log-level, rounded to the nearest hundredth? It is 1.84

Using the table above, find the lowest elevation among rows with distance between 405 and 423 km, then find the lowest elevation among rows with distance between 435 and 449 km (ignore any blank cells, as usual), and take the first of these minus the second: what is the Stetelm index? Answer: -2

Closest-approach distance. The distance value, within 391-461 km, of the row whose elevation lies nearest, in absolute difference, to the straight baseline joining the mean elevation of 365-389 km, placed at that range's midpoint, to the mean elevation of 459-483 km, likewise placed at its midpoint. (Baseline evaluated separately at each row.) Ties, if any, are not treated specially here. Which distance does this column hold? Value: 460 km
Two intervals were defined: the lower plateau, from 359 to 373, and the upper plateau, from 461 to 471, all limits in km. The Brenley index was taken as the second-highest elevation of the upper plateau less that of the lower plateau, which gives 16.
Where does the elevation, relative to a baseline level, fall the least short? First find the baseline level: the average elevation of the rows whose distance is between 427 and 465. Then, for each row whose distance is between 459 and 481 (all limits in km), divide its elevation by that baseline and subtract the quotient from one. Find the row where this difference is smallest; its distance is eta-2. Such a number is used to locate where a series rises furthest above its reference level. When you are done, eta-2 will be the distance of 478 km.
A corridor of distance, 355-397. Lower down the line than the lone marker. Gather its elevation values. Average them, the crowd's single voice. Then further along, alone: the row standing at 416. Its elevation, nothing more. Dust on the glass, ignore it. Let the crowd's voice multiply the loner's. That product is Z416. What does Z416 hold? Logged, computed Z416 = 4247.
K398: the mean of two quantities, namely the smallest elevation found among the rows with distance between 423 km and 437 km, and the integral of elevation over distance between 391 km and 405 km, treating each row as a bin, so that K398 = 500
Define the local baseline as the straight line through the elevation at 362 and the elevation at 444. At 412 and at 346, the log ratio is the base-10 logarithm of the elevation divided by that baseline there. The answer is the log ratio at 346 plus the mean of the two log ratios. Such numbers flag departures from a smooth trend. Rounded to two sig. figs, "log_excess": 0.22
